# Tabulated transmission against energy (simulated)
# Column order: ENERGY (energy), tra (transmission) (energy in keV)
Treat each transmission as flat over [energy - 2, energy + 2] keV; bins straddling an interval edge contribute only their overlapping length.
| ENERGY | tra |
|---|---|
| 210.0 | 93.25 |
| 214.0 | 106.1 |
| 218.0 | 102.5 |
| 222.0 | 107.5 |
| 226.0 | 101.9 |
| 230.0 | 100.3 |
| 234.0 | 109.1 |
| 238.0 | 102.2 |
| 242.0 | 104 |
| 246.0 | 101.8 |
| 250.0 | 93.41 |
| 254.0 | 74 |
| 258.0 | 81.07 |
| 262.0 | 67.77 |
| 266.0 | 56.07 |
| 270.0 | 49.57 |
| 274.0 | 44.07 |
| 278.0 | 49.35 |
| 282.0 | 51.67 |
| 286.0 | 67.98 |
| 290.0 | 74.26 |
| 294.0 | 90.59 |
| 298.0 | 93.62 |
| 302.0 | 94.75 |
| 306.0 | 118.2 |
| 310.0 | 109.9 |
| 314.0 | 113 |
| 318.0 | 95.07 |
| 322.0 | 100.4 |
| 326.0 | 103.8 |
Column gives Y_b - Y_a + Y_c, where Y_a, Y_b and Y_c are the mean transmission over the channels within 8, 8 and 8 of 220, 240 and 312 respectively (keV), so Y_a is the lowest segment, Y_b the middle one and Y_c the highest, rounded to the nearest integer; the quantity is 109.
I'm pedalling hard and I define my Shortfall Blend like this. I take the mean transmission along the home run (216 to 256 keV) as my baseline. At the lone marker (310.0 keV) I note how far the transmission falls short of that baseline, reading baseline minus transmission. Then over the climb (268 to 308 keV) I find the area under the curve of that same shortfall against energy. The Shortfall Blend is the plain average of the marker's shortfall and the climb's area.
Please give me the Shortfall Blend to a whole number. 520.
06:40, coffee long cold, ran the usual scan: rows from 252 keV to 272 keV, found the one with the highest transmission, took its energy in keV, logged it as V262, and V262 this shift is 258.0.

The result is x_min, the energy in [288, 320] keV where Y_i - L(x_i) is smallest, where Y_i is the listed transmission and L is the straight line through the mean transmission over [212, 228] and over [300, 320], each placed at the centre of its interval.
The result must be 290.0 keV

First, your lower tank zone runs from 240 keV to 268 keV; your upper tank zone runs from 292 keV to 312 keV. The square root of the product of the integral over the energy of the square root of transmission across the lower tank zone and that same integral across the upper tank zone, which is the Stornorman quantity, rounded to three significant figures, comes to 226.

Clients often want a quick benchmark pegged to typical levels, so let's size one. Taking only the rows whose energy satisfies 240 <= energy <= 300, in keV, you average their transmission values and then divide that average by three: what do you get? 24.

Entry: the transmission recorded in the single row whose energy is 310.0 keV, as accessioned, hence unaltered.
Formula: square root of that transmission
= 10.48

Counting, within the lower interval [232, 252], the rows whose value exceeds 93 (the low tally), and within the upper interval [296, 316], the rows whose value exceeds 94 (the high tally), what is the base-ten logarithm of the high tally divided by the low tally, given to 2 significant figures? -0.097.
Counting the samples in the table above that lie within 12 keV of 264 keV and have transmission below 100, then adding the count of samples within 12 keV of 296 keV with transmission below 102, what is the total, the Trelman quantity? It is 11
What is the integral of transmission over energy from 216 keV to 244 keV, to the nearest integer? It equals 2910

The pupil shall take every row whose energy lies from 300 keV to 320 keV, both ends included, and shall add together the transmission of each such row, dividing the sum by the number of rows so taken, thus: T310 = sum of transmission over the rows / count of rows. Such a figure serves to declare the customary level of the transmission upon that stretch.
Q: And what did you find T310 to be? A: 106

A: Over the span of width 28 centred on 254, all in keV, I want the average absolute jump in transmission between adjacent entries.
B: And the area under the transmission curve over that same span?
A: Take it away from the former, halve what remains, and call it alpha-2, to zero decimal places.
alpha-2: -1151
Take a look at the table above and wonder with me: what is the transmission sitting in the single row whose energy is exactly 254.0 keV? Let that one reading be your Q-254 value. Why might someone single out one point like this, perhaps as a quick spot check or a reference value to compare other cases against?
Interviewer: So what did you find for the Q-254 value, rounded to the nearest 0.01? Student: 74.00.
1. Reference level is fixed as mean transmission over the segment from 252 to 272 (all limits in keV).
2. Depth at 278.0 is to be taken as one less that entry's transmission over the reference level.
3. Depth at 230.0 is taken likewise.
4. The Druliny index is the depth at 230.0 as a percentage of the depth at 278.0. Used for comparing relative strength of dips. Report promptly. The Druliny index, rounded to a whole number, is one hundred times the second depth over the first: -212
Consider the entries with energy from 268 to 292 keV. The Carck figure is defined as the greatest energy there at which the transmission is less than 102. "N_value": 290.0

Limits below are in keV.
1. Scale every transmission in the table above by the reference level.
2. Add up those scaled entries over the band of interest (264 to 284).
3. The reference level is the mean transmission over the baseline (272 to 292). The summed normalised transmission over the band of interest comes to 4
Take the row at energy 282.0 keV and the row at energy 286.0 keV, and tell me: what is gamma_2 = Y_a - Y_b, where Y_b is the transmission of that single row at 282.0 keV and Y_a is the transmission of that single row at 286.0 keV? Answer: 16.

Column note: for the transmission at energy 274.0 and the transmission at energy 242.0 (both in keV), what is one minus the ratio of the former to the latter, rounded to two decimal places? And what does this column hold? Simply 0.58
